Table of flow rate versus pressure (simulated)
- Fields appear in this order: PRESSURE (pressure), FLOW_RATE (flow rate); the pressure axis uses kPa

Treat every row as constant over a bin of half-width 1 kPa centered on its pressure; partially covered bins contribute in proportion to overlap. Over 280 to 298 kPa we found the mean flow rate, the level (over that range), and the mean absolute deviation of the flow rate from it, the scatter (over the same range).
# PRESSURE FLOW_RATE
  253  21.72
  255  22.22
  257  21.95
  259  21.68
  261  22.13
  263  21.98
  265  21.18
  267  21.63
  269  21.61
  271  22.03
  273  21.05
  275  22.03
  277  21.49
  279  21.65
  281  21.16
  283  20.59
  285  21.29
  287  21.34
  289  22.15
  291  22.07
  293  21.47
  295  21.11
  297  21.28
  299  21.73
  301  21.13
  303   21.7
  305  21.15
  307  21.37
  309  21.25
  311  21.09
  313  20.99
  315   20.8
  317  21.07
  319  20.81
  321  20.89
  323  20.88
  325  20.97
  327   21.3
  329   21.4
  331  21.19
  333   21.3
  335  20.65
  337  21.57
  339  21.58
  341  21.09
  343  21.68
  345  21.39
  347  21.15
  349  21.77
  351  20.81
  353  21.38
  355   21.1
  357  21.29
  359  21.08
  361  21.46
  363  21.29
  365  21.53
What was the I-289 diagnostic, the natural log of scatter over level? -4.1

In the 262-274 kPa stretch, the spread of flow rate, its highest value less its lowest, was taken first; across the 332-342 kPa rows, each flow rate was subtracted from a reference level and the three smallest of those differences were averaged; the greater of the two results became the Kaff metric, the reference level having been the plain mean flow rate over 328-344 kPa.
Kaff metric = 0.98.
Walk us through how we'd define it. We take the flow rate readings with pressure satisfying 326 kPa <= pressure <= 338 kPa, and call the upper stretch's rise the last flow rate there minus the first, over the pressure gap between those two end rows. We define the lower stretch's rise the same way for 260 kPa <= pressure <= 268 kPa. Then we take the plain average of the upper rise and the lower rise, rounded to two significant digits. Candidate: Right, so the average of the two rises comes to -0.028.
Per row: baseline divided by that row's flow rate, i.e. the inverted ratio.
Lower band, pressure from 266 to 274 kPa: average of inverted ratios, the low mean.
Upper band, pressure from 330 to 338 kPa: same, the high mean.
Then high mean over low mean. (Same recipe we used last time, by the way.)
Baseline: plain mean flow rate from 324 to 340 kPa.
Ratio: 1.02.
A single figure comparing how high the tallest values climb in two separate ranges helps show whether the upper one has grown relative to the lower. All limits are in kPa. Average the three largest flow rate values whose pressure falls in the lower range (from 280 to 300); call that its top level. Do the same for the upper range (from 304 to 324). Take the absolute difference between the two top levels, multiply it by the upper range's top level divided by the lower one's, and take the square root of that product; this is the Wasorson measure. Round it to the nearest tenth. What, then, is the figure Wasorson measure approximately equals 0.8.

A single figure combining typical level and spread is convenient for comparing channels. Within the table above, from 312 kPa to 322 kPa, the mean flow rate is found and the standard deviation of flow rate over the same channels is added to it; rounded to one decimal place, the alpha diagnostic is 21.0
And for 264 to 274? 21.9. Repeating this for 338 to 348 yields 21.6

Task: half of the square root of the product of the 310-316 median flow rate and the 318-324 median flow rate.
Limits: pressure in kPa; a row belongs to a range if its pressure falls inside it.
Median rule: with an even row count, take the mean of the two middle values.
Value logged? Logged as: 10.47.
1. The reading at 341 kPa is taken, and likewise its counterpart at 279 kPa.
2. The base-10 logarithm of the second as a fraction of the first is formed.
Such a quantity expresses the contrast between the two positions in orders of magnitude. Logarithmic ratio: 0.011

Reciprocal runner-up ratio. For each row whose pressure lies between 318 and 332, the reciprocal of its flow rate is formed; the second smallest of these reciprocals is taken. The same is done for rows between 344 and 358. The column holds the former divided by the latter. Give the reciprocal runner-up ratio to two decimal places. 1.00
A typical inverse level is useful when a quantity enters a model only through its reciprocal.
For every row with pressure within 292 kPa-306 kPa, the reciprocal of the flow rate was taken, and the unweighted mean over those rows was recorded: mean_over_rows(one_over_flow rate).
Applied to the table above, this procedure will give 0.0468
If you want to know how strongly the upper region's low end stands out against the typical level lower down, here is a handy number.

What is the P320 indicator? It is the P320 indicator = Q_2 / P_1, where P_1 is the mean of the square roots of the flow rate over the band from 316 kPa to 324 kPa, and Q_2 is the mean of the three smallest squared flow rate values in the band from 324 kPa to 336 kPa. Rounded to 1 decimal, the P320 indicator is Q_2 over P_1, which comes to 95.9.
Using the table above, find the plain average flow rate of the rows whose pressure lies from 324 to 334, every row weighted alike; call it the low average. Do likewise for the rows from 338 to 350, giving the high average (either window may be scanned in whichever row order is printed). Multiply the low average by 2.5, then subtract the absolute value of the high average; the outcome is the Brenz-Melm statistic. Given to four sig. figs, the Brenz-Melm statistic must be 31.64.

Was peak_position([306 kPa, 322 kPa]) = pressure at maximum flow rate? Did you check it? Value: 307 kPa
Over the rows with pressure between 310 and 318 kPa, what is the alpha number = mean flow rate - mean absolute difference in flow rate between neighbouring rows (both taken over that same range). 20.8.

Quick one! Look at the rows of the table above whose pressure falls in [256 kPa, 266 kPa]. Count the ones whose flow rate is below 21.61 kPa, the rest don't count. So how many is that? 1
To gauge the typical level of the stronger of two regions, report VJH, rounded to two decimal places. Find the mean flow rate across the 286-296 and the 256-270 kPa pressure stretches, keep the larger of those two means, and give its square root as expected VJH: 4.66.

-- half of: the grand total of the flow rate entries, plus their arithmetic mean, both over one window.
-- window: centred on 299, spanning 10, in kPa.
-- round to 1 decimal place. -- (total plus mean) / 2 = 64.2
